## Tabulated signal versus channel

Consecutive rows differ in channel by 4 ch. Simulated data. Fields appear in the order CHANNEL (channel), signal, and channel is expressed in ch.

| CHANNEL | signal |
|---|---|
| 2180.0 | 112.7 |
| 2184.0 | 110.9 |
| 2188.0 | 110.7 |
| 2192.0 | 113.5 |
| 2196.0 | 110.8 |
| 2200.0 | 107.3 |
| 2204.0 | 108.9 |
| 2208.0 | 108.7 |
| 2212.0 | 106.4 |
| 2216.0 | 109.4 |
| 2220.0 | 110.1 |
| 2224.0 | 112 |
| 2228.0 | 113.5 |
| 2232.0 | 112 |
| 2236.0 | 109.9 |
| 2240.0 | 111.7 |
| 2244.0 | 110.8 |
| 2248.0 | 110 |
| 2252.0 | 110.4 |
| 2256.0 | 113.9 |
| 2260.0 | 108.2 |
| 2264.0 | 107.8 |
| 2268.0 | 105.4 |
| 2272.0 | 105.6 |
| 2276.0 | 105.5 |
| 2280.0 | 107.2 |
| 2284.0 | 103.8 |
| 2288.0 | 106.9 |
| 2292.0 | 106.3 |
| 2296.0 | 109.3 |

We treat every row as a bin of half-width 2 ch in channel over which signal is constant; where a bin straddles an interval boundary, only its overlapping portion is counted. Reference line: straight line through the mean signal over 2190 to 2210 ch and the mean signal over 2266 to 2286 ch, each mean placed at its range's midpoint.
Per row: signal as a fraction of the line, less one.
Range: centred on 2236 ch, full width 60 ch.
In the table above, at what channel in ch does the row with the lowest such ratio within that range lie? 2212.0 ch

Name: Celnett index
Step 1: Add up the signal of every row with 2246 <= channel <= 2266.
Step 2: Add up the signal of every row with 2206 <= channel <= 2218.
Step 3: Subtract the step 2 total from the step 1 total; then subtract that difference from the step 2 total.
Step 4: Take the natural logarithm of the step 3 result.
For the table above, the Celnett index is 4.6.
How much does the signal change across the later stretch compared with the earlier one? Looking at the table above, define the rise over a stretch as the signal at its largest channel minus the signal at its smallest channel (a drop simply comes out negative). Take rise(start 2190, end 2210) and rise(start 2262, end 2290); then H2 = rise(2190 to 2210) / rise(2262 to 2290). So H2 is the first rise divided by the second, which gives 5.3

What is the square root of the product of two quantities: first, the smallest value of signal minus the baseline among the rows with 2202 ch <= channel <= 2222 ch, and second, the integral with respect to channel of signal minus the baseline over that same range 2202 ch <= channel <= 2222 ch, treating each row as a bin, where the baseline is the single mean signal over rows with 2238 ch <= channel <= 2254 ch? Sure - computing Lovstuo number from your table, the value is 13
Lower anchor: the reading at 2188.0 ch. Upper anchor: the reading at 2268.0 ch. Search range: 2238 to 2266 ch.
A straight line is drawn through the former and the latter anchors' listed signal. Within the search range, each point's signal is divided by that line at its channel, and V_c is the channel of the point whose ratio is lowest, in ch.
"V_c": 2264.0 ch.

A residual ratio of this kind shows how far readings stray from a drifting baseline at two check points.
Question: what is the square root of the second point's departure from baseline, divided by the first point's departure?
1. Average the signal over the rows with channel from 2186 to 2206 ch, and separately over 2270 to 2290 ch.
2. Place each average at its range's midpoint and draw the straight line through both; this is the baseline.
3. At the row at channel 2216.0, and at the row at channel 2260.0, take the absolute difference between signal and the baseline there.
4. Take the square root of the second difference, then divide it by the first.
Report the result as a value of 5.3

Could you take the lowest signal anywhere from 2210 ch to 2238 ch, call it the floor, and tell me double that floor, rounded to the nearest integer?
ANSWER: 213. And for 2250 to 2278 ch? 211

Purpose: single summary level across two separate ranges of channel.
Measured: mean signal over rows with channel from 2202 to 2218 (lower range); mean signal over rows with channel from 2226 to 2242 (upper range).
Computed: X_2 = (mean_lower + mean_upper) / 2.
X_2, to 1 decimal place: 110.1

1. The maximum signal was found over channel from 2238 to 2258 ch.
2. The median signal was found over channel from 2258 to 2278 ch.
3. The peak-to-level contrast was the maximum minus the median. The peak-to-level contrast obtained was 8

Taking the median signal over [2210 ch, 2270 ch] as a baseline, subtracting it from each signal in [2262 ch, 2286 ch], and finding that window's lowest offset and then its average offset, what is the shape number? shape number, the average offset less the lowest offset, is 2.1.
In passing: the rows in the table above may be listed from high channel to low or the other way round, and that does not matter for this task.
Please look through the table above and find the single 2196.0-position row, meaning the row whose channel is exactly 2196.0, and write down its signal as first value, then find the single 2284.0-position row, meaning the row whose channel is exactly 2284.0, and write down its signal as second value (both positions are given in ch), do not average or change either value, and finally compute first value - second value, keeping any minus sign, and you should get 7.0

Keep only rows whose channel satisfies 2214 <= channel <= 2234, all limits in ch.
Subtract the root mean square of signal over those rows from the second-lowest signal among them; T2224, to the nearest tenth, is -1.3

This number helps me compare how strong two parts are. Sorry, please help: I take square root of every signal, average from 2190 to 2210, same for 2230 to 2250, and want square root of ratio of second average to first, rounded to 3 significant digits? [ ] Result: 1.00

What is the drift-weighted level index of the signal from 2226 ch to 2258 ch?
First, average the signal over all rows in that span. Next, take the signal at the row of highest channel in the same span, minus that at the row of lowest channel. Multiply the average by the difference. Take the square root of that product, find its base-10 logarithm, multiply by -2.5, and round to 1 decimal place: -2.1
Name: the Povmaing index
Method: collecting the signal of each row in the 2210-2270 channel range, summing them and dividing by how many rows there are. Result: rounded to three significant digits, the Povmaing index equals 110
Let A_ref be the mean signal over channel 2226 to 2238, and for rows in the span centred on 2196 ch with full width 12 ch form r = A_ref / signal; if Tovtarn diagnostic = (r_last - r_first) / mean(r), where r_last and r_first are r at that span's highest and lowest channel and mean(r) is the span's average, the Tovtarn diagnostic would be 0.056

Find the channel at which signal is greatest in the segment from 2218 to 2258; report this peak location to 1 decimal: 2256.0 ch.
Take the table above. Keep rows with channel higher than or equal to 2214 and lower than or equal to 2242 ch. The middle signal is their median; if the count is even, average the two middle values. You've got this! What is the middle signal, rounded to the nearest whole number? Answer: 112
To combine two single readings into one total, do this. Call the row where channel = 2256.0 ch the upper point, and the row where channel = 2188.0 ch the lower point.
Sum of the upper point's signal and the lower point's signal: 225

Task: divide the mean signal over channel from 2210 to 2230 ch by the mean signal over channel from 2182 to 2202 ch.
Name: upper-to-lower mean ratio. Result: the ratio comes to 1.00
